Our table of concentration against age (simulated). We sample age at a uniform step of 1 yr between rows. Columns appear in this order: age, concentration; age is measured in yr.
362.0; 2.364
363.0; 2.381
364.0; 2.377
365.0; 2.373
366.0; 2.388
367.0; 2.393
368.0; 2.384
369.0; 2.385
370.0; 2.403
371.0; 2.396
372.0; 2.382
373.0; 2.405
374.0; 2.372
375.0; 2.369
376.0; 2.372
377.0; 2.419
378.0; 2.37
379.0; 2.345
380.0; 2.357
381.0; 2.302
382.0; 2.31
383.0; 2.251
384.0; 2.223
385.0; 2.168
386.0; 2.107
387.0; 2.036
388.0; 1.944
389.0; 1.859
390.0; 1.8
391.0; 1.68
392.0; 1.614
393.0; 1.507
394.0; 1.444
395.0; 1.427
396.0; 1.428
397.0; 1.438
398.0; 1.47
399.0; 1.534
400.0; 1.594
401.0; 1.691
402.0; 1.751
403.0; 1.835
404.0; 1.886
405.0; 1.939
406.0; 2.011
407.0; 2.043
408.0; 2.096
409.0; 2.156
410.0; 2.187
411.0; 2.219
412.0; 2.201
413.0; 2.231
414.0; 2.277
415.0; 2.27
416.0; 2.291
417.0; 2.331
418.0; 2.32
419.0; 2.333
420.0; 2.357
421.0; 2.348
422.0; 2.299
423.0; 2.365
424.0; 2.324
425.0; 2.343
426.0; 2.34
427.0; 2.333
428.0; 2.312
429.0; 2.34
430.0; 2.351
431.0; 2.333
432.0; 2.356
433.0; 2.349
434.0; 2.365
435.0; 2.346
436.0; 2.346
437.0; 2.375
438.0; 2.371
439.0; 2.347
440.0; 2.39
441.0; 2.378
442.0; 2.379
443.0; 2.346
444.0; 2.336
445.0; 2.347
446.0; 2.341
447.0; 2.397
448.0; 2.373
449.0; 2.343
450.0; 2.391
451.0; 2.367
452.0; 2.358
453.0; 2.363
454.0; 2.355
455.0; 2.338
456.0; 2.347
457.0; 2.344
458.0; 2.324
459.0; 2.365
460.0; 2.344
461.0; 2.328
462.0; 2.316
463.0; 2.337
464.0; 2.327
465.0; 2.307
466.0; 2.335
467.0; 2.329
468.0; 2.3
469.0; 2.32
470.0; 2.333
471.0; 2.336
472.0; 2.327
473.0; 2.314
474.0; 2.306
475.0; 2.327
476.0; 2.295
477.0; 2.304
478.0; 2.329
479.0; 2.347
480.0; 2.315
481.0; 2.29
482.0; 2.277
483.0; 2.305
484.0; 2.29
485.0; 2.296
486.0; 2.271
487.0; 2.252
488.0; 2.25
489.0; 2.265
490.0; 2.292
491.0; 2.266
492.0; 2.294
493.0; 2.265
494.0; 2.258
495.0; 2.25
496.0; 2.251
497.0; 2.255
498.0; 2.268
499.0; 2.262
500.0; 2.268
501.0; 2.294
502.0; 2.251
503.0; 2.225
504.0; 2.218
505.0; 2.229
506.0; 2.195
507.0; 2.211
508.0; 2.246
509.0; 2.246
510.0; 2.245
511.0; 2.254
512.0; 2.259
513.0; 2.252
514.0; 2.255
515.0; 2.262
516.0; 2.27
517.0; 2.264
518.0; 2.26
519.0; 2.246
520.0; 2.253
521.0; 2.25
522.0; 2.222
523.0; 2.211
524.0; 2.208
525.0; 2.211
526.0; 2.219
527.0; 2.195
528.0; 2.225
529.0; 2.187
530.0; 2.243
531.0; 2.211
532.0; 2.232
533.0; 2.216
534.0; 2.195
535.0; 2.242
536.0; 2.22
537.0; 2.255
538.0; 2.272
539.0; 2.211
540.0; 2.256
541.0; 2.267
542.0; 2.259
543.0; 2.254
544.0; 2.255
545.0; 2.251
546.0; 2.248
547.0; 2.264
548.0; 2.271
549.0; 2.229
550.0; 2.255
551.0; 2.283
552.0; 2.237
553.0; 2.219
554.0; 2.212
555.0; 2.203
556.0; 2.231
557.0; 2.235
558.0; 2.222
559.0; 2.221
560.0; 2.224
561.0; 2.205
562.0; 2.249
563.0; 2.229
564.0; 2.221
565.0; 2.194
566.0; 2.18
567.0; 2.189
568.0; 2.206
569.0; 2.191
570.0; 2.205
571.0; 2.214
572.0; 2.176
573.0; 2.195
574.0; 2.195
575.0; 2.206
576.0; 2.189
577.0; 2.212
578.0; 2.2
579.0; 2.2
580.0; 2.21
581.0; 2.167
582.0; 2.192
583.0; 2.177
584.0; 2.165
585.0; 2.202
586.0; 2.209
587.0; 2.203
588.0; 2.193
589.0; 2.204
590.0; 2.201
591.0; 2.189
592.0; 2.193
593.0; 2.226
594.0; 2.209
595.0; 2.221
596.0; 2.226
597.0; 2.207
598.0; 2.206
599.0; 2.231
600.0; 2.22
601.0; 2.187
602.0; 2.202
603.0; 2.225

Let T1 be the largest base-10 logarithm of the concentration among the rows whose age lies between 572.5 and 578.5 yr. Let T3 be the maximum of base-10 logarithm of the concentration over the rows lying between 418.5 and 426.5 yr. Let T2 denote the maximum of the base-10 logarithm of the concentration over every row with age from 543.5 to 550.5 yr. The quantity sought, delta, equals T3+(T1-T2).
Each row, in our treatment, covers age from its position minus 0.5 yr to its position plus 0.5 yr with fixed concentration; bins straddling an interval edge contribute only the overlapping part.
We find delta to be 0.362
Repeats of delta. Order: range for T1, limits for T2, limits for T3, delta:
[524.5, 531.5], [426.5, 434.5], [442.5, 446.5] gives 0.348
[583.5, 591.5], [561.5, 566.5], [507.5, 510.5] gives 0.344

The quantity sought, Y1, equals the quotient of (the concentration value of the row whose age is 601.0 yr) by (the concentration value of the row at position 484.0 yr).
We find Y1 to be 0.96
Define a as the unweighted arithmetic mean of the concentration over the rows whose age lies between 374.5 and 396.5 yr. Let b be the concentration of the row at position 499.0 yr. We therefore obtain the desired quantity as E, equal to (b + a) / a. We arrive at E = 2.12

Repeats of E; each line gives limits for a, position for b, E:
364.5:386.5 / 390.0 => 1.77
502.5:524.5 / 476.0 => 2.02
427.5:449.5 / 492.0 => 1.97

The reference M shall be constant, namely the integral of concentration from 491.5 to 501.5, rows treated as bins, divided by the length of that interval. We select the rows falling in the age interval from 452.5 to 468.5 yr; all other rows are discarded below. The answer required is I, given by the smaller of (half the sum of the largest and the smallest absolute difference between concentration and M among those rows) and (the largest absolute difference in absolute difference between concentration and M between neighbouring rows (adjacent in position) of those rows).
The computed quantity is 0.0410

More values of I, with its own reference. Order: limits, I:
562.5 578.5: 0.0380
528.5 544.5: 0.0400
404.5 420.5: 0.0720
